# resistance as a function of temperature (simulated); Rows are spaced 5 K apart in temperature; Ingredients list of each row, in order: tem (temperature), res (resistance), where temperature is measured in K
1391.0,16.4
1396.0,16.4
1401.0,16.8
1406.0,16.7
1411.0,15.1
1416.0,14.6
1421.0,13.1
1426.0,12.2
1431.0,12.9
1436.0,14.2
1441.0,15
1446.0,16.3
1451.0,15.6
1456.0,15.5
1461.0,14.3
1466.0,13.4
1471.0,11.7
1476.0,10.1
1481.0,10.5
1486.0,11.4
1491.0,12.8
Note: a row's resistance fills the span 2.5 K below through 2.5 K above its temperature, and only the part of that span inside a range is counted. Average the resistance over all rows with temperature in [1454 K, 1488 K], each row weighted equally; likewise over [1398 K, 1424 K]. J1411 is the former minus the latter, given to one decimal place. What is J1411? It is -2.8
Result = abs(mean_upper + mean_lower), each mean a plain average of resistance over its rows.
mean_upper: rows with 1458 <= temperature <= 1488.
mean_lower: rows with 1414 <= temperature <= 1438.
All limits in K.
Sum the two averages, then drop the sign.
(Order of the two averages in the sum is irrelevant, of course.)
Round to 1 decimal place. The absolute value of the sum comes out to 25.3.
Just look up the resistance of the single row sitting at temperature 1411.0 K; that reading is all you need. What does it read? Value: 15.1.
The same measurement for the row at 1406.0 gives 16.7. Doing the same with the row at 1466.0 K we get 13.4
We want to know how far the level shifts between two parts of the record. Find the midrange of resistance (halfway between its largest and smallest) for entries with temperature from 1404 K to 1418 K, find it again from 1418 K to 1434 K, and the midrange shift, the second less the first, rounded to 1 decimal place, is -3.0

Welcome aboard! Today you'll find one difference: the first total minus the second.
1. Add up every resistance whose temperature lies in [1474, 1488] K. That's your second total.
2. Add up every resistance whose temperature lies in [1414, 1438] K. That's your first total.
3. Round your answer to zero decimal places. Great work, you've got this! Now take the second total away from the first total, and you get 35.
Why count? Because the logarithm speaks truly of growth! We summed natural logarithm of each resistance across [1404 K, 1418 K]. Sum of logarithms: 8.2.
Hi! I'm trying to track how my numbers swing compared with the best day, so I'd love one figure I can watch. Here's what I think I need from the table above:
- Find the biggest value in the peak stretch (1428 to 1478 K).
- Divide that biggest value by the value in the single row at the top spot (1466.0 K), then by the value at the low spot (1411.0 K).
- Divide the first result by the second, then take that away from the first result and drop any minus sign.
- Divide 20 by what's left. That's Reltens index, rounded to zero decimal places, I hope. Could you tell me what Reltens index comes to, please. 223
